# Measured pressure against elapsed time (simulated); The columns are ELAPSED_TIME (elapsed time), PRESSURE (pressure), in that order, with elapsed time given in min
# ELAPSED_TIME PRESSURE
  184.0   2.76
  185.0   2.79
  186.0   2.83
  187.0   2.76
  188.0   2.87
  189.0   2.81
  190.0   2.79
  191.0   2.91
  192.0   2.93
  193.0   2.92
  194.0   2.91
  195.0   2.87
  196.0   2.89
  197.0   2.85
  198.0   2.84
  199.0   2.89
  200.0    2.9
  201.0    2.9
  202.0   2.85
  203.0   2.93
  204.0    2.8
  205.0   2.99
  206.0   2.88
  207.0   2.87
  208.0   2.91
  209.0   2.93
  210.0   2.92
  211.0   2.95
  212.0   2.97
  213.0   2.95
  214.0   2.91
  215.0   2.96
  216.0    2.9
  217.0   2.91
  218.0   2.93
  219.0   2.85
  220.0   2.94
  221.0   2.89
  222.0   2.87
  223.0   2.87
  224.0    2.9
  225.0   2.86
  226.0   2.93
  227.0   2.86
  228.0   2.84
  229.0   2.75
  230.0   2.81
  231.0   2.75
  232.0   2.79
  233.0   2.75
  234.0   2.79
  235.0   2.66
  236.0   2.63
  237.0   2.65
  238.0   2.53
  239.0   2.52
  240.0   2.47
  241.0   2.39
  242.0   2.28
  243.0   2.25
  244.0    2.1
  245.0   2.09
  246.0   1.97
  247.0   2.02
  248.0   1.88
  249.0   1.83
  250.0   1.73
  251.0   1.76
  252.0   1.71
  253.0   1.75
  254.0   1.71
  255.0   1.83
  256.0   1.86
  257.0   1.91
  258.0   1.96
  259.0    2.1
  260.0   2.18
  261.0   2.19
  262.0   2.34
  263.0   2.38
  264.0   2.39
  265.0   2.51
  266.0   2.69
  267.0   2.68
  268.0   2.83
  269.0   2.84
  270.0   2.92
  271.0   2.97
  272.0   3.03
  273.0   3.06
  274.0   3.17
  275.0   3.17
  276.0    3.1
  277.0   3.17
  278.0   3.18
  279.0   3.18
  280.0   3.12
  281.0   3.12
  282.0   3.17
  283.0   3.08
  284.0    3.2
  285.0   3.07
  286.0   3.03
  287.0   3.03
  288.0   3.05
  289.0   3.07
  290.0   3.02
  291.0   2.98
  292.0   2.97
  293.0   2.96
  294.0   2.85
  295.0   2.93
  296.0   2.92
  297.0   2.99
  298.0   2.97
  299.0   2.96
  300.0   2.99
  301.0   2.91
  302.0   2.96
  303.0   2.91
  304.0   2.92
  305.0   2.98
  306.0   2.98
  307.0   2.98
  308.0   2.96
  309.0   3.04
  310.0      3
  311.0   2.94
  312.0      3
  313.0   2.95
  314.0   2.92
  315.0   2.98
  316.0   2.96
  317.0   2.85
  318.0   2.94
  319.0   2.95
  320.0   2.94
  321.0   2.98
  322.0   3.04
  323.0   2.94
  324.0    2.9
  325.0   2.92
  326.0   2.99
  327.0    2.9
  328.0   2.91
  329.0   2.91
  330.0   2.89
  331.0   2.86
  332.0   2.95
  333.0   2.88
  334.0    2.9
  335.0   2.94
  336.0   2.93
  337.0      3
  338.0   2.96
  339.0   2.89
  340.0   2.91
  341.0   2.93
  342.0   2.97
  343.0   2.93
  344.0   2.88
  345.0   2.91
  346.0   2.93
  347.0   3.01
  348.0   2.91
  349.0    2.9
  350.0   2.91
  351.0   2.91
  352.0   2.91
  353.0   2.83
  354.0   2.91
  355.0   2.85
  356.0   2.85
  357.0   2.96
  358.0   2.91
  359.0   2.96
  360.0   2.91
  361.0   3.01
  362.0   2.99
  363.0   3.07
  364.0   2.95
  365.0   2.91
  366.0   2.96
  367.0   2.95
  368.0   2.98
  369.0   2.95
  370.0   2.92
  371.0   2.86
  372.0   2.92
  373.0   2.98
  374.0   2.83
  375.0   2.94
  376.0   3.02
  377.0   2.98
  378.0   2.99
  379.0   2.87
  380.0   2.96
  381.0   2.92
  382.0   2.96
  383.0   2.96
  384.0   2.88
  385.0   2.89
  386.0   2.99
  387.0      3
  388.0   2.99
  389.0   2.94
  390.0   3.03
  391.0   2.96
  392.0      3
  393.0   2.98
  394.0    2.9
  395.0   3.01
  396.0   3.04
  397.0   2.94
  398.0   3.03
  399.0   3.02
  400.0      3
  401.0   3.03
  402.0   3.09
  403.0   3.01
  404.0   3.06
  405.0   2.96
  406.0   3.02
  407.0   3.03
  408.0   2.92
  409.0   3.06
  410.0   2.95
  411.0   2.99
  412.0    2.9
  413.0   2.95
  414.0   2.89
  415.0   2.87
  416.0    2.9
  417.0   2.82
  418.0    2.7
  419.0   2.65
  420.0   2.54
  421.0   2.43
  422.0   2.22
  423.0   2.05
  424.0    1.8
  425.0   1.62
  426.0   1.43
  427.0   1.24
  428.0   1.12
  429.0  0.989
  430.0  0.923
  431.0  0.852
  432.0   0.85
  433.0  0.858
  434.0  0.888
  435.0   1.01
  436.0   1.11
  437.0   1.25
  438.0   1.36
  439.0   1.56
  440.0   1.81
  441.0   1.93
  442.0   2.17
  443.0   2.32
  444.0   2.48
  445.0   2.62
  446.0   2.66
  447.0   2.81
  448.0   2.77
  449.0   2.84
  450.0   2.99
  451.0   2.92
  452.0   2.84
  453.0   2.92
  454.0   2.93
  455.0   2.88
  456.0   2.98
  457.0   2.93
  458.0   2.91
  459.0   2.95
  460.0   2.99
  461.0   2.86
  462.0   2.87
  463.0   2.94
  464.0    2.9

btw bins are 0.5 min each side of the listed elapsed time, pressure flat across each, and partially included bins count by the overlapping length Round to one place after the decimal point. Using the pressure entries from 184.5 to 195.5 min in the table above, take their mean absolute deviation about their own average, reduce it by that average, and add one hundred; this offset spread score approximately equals 97.2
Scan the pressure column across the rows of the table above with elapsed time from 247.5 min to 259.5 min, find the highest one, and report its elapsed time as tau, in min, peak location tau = 259.0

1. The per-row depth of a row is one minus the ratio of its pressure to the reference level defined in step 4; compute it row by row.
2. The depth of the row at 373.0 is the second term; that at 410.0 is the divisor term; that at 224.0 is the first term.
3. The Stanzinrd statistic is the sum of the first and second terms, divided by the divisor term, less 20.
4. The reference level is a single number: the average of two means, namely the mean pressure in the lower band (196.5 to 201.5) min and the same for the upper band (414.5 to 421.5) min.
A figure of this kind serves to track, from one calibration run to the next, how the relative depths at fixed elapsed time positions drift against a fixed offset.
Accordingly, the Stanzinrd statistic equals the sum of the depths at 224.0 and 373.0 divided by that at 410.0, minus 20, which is -18.1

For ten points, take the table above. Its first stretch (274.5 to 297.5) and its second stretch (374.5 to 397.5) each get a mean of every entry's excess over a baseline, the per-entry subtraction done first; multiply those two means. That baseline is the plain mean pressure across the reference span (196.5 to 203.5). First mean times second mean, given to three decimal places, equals 0.015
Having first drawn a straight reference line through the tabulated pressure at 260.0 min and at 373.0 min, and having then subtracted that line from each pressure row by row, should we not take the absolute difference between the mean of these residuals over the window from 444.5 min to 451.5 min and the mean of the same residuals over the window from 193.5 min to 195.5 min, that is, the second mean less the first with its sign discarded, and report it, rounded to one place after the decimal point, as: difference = 1.9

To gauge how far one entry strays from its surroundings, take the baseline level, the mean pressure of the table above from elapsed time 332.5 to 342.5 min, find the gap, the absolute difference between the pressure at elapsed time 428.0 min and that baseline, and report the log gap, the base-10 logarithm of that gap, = 0.3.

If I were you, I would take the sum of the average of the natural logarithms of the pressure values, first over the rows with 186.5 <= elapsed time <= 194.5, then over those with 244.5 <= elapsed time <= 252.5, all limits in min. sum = 1.68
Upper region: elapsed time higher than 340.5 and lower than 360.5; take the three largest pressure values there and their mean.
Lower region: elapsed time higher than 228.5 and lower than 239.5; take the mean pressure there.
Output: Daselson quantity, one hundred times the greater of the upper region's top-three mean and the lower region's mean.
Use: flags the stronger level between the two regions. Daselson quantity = 298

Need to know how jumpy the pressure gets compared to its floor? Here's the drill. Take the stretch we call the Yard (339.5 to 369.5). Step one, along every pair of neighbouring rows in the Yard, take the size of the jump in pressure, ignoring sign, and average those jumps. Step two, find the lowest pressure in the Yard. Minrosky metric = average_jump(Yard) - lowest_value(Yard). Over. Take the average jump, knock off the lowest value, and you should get -2.78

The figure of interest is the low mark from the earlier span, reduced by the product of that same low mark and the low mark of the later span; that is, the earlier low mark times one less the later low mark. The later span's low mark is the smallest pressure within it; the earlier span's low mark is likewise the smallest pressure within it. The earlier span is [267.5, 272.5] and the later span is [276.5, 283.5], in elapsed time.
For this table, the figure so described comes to -5.9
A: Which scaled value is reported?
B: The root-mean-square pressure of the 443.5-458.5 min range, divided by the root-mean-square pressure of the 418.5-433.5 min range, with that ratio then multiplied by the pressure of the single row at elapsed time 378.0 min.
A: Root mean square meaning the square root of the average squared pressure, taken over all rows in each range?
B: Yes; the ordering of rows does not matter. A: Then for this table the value 5.0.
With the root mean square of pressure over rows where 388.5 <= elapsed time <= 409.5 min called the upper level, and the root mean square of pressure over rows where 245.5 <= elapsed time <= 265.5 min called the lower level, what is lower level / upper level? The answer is 0.67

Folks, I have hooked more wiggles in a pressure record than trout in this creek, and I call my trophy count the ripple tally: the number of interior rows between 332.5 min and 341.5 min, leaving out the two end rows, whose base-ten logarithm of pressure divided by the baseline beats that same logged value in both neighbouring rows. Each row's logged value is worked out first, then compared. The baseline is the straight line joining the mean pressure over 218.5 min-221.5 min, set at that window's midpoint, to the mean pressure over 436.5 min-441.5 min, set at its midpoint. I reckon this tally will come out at 2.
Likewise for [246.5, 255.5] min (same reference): 2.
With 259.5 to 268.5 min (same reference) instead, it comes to 1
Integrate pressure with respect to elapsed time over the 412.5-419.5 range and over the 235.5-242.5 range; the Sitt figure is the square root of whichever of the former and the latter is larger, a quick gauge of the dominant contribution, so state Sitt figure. 4.45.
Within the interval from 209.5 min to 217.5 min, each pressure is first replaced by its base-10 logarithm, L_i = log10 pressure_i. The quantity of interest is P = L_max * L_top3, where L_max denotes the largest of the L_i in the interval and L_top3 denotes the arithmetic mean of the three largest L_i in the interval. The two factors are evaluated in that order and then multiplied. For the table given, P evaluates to 0.22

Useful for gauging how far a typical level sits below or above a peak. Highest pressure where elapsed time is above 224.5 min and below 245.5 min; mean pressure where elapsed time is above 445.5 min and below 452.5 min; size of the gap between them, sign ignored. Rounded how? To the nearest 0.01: 0.10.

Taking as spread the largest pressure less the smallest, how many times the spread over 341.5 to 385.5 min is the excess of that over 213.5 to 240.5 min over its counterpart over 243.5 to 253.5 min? 0.4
